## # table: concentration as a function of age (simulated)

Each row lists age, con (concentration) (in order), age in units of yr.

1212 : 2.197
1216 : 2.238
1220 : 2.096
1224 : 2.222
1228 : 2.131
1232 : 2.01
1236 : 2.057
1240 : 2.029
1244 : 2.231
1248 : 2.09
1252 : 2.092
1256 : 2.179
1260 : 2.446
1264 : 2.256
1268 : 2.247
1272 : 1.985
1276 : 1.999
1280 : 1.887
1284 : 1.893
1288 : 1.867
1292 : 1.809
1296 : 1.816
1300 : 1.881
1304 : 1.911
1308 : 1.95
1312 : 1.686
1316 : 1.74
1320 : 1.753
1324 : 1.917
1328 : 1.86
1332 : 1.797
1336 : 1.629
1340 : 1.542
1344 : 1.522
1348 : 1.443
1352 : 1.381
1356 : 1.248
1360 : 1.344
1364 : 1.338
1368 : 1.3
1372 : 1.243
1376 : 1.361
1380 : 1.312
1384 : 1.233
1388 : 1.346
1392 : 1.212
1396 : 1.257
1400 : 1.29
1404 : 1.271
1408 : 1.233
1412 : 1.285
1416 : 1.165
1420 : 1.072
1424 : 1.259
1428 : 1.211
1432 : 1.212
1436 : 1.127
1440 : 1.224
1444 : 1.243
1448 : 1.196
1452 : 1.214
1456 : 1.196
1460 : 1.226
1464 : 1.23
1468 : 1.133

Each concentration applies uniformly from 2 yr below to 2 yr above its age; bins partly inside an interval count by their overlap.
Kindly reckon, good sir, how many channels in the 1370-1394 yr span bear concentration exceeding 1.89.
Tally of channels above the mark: 0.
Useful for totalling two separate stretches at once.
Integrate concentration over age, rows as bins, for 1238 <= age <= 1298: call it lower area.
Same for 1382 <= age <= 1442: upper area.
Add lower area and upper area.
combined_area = 197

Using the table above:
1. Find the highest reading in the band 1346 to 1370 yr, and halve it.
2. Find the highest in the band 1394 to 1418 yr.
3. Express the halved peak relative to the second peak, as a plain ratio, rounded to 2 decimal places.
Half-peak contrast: 0.56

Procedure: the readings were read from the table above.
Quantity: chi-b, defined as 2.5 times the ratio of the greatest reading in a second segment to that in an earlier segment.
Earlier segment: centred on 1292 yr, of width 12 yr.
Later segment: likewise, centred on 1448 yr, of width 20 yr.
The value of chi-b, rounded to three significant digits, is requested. 1.66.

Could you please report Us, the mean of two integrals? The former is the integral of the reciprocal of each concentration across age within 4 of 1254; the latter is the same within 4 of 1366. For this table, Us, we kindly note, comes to 4.9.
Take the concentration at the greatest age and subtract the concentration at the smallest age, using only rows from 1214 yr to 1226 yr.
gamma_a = -0.02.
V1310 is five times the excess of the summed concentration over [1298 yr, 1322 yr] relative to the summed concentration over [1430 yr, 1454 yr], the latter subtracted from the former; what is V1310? 19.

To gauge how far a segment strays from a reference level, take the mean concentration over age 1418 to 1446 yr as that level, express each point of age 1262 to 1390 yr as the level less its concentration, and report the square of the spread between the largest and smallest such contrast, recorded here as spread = 1.05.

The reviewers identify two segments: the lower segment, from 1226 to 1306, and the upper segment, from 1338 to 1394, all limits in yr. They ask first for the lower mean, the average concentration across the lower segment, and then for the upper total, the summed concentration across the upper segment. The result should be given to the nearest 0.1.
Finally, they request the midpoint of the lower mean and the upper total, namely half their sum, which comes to 10.4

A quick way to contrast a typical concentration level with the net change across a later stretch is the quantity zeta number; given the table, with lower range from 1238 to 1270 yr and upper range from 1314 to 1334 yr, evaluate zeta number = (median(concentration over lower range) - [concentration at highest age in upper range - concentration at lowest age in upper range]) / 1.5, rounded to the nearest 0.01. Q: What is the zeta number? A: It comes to 1.43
